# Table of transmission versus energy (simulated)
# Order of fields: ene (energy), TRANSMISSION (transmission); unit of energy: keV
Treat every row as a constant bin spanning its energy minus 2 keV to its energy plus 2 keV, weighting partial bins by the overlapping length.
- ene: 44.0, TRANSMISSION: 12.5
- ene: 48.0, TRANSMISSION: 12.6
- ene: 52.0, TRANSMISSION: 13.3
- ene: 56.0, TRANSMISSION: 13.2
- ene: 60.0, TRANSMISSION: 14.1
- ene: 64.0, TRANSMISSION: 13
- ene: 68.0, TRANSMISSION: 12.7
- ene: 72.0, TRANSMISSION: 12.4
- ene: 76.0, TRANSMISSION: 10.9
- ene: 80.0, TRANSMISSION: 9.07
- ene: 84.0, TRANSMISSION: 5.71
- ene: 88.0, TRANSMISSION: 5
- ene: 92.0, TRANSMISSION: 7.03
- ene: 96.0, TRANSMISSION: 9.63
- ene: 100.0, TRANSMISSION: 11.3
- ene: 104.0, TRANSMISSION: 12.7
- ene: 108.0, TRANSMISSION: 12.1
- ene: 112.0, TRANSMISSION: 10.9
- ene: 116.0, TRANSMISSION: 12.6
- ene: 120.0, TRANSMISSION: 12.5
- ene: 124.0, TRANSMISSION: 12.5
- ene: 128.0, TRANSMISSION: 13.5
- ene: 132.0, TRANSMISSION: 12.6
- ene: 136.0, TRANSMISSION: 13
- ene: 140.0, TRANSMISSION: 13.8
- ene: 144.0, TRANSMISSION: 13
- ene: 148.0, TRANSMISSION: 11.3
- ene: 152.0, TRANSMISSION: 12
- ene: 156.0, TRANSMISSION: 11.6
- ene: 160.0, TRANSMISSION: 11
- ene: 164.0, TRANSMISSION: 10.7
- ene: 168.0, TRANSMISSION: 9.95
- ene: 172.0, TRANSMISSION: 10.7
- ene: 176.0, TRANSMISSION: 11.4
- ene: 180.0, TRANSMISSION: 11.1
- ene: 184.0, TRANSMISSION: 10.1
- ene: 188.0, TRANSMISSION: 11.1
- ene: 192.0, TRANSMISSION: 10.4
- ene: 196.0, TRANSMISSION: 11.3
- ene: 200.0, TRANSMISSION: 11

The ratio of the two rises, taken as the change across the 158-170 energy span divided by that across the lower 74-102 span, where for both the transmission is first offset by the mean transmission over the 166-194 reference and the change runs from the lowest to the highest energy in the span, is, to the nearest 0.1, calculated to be -2.6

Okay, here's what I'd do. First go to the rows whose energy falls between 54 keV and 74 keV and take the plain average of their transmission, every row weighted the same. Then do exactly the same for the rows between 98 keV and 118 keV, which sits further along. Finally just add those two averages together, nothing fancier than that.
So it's 25.0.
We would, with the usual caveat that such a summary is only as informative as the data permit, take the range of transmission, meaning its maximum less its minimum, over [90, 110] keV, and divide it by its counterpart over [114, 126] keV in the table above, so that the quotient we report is 56.7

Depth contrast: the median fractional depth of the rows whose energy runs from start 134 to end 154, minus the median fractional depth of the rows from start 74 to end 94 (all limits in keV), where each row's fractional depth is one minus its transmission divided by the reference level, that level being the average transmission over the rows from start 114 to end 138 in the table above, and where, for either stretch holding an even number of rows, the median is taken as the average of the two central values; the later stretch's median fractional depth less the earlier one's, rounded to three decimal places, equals -0.467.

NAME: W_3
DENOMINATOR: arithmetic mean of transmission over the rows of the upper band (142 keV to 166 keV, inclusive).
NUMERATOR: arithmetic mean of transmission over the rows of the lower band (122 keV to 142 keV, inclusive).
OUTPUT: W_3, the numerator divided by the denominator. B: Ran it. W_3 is 1.13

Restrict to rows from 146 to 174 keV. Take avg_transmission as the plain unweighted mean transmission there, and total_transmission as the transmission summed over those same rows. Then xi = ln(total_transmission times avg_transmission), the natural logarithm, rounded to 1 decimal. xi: 6.7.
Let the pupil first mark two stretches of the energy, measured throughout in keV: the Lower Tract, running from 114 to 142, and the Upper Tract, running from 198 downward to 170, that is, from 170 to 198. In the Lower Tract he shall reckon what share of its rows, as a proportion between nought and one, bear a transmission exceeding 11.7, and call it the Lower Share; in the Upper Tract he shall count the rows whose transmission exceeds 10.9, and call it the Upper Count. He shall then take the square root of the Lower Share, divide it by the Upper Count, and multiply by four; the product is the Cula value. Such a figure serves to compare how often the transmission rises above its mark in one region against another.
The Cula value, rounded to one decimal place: 1.0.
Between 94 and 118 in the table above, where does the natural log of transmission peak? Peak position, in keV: 104.0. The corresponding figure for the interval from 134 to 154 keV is 140.0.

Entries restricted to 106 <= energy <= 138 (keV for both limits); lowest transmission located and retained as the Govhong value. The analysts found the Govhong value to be 10.9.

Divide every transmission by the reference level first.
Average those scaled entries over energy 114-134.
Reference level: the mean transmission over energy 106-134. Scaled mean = 1.03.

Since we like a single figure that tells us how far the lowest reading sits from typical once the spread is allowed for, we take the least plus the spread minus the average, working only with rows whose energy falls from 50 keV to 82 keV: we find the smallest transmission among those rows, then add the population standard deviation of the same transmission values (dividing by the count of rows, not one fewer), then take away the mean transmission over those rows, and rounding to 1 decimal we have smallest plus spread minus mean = -1.8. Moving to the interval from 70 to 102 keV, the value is -1.3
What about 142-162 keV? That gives -0.1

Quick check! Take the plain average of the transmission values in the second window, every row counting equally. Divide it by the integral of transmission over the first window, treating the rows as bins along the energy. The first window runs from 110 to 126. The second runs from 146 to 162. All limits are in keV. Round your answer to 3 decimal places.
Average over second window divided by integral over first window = 0.059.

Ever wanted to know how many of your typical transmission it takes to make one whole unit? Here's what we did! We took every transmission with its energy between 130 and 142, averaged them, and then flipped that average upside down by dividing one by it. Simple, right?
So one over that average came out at 0.076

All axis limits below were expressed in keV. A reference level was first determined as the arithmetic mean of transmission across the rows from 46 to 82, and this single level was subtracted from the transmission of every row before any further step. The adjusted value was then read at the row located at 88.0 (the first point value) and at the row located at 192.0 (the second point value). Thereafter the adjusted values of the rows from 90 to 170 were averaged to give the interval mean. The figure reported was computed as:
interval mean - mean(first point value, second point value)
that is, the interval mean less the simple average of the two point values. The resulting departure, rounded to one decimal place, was 4.0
